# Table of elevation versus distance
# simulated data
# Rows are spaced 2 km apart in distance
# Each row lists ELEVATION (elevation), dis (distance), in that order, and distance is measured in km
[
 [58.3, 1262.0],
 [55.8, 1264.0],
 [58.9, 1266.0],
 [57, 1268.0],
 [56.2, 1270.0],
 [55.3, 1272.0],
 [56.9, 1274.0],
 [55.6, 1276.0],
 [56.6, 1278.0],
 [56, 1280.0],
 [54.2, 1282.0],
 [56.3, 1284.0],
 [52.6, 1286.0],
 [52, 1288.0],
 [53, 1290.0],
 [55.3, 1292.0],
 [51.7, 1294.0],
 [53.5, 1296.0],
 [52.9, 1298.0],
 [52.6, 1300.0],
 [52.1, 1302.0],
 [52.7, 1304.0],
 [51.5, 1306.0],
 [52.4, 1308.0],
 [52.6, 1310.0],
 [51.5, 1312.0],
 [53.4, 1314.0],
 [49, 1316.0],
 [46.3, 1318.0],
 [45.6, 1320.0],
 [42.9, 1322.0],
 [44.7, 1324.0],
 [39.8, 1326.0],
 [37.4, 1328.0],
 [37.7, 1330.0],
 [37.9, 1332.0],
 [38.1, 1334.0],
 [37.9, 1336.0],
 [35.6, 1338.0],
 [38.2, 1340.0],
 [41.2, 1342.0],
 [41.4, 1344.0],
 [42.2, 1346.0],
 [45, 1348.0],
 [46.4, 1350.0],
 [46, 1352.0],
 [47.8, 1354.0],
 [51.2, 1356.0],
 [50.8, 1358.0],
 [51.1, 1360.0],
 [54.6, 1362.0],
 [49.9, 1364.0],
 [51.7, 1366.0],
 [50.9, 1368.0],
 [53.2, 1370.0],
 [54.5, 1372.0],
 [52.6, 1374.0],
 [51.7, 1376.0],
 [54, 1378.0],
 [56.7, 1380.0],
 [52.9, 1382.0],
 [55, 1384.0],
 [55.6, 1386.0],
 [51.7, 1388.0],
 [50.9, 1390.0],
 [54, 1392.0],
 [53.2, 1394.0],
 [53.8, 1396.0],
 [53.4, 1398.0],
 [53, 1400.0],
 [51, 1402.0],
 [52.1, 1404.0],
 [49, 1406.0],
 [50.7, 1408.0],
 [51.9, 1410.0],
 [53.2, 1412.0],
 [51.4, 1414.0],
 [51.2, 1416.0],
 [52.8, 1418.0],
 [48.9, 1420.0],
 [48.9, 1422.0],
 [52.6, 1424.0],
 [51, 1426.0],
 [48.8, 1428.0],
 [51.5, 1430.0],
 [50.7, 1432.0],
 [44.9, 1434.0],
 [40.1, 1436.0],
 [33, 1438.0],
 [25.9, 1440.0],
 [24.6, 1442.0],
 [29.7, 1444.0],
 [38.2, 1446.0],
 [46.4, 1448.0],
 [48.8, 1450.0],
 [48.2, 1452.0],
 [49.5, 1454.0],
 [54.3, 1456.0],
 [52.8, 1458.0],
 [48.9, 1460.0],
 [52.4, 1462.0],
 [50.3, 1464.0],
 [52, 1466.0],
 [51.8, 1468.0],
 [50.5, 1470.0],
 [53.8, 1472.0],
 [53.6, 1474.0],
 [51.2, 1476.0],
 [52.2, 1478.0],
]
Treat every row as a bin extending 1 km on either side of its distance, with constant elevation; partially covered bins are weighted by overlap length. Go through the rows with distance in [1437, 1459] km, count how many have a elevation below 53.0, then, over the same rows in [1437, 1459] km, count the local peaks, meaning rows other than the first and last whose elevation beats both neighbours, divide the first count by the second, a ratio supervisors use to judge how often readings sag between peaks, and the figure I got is 5.0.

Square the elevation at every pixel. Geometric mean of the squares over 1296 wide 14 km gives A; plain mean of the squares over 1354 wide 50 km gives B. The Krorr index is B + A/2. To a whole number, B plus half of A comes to 3603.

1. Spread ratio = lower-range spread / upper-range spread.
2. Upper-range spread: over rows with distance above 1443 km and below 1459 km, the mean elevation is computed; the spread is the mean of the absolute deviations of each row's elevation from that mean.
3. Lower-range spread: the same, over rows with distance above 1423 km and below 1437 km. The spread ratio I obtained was 0.6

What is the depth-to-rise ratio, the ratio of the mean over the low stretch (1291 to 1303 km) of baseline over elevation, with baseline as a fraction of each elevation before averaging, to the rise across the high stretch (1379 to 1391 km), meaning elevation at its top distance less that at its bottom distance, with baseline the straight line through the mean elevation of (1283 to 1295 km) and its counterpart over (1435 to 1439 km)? -0.17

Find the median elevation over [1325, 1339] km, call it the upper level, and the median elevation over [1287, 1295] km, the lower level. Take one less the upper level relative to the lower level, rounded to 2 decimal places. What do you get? 0.28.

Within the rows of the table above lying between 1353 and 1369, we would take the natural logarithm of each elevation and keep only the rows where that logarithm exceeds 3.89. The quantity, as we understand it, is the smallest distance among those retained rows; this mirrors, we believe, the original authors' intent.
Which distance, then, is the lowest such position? 1356.0 km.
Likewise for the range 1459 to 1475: 1462.0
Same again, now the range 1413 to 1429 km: 1414.0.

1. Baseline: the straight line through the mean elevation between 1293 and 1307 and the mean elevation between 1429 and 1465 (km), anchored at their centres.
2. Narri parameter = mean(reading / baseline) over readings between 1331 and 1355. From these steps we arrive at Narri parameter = 0.83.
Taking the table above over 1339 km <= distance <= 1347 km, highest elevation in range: 42.2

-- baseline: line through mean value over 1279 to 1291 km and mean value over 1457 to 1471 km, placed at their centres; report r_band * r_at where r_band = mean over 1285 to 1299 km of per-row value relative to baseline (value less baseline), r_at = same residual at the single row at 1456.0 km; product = -3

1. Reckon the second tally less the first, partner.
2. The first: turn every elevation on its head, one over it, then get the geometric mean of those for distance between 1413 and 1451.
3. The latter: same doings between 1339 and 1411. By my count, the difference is -0.0034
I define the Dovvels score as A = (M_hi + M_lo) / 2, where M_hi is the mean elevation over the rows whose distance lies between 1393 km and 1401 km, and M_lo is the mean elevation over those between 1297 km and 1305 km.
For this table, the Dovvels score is 53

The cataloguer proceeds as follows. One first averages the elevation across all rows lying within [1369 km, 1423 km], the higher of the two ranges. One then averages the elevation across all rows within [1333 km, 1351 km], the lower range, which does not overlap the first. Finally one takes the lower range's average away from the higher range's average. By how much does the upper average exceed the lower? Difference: 12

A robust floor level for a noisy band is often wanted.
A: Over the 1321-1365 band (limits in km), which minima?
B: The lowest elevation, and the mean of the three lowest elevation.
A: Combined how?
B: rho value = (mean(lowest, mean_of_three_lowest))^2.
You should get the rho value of 1314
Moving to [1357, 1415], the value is 2444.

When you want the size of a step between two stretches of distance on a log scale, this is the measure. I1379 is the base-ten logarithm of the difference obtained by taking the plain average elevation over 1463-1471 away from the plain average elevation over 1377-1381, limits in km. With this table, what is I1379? 0.62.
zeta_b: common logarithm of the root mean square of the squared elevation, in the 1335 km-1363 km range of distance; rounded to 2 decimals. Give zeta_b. 3.32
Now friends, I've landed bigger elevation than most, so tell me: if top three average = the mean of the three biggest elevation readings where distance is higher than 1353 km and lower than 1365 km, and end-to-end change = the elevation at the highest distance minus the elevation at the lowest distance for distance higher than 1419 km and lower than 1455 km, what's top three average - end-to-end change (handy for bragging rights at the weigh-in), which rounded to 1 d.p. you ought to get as 51.7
